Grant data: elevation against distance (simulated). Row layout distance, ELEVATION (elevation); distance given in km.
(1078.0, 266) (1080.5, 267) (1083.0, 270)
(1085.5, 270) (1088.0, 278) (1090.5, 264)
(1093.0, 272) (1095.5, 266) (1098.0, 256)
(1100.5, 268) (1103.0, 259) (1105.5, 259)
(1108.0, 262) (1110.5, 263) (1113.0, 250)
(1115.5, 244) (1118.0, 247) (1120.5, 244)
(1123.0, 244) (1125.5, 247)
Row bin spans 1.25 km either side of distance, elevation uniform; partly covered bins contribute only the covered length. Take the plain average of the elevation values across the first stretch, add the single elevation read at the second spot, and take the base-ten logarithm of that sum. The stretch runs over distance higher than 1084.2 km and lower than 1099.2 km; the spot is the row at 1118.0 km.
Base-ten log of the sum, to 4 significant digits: 2.712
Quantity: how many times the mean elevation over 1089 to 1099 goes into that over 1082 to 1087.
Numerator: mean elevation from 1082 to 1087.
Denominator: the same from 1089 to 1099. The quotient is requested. 1.02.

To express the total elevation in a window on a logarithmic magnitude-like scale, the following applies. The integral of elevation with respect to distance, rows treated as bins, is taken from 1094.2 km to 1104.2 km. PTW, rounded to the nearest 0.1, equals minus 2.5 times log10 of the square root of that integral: -4.3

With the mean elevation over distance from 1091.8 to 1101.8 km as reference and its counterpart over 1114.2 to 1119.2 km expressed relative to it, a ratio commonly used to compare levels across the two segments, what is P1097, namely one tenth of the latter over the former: 0.0925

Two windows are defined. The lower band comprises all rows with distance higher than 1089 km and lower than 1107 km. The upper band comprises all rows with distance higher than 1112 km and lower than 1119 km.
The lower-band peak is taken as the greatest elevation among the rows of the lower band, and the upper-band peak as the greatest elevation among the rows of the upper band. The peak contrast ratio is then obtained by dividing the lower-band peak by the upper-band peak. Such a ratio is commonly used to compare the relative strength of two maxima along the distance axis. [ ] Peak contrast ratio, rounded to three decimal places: 1.088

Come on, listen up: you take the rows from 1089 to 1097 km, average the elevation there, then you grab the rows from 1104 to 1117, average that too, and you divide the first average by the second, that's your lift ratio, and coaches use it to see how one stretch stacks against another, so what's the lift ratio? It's 1.05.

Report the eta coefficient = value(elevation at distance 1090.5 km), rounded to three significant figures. 264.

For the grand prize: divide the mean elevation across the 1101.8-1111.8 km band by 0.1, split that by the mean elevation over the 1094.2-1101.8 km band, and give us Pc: 9.90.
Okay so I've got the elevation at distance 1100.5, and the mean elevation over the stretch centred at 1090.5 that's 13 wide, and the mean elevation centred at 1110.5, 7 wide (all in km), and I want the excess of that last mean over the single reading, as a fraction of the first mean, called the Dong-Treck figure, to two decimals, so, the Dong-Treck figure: -0.04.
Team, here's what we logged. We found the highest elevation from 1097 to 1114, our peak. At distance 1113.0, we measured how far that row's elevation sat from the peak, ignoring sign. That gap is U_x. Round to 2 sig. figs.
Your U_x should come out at 18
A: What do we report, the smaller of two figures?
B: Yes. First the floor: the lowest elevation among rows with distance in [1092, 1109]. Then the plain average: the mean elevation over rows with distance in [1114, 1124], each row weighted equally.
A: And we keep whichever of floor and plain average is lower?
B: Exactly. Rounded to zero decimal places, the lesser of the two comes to 245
